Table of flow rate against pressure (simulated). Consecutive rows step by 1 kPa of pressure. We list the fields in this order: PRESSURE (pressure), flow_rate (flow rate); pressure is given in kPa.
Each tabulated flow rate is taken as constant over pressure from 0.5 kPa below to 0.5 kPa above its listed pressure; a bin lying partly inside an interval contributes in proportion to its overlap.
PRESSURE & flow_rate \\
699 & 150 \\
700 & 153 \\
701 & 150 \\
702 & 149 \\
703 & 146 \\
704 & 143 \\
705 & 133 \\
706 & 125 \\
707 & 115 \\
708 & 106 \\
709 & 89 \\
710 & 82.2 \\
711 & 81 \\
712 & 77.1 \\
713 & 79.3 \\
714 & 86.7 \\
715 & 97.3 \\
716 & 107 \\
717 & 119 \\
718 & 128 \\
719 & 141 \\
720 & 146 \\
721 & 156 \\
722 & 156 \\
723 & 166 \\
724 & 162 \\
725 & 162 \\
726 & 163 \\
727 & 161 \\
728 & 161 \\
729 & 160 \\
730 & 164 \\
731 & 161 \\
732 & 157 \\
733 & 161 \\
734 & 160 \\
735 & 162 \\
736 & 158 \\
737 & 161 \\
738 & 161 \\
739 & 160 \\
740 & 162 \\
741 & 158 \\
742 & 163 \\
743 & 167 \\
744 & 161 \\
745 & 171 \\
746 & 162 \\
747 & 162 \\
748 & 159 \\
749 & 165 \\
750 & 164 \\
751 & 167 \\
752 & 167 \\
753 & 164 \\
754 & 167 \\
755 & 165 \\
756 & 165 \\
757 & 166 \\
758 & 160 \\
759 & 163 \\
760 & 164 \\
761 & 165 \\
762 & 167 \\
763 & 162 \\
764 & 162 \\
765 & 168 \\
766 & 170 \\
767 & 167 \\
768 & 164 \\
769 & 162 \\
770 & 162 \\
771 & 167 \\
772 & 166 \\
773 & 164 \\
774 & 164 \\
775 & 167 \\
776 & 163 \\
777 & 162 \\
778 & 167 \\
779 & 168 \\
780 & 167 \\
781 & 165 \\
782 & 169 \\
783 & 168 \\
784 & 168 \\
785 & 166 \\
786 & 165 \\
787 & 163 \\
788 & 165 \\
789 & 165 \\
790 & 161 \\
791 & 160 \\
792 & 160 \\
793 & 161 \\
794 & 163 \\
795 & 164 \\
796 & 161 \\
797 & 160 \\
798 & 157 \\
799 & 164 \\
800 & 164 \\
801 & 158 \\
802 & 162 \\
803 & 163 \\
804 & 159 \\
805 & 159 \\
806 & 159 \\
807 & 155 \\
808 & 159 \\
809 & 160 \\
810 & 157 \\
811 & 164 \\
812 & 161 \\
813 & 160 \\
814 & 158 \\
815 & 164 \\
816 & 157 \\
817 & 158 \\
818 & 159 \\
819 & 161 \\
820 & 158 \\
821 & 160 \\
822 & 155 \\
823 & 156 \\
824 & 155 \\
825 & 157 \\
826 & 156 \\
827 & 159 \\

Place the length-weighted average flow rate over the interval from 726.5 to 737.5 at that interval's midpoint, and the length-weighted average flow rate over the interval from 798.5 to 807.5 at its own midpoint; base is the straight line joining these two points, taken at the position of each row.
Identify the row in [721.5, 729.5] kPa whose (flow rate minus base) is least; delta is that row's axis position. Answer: 722 kPa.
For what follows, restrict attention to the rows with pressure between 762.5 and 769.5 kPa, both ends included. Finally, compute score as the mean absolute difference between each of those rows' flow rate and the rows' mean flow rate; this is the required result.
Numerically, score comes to 2.86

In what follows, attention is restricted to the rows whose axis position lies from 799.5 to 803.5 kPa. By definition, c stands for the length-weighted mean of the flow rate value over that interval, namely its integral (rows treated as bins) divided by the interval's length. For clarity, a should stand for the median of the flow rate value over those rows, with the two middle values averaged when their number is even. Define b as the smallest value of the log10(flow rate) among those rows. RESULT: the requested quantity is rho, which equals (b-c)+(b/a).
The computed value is -160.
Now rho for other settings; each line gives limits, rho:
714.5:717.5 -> -106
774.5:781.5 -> -163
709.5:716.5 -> -85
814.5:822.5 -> -157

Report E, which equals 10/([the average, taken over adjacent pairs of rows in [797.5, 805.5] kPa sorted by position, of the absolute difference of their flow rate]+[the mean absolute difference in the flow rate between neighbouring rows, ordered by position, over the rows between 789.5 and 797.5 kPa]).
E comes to 2.3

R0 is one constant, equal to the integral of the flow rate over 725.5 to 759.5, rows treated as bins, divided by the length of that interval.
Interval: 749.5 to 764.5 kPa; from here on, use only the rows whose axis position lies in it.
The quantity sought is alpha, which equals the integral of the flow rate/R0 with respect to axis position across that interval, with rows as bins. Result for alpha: 15 kPa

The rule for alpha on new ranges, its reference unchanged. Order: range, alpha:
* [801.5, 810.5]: 9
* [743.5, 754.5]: 11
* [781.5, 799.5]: 18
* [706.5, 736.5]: 25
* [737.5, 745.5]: 8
